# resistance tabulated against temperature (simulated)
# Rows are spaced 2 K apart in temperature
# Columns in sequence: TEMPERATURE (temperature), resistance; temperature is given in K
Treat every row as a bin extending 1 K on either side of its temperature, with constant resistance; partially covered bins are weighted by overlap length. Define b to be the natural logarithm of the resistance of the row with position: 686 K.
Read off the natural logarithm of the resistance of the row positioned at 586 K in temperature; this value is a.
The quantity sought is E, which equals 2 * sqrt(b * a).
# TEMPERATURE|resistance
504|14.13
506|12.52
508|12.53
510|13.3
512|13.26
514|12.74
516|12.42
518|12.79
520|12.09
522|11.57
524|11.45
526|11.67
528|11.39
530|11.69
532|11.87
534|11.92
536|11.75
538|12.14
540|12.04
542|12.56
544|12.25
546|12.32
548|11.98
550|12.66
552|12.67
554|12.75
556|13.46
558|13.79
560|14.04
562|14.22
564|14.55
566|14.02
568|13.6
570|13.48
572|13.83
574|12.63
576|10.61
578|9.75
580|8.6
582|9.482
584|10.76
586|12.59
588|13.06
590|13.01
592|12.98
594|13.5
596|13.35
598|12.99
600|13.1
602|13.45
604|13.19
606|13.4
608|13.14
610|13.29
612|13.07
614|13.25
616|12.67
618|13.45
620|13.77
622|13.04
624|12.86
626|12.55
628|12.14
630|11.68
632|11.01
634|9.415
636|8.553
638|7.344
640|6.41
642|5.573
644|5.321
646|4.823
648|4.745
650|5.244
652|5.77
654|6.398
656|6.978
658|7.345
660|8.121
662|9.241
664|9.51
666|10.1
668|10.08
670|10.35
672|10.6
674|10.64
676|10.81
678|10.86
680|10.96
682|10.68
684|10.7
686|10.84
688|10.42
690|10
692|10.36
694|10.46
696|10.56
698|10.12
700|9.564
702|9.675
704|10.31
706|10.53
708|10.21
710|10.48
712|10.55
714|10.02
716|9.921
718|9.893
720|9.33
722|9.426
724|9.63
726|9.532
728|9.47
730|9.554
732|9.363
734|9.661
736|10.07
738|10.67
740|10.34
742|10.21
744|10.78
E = 4.91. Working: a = 2.53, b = 2.38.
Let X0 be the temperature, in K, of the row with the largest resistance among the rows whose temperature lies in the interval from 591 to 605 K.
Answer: 594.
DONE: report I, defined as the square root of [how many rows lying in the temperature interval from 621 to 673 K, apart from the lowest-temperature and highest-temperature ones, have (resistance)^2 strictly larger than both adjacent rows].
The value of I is 1.0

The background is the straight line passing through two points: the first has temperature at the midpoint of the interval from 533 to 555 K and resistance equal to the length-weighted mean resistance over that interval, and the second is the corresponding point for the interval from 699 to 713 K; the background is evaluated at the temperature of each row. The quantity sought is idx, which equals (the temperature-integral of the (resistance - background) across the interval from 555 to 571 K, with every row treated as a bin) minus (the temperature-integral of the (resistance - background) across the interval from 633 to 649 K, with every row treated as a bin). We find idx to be 102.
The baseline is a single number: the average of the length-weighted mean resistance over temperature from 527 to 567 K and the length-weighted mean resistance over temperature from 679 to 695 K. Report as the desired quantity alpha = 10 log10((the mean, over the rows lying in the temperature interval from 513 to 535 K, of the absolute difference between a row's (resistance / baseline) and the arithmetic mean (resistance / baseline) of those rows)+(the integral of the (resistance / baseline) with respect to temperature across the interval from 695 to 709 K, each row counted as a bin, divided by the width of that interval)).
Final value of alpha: -0.4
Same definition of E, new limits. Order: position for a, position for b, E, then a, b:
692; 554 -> 4.88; 2.34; 2.55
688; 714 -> 4.65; 2.34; 2.30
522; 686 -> 4.83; 2.45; 2.38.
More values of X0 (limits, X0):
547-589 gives 564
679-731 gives 680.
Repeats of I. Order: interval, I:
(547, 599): 2.0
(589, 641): 2.4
